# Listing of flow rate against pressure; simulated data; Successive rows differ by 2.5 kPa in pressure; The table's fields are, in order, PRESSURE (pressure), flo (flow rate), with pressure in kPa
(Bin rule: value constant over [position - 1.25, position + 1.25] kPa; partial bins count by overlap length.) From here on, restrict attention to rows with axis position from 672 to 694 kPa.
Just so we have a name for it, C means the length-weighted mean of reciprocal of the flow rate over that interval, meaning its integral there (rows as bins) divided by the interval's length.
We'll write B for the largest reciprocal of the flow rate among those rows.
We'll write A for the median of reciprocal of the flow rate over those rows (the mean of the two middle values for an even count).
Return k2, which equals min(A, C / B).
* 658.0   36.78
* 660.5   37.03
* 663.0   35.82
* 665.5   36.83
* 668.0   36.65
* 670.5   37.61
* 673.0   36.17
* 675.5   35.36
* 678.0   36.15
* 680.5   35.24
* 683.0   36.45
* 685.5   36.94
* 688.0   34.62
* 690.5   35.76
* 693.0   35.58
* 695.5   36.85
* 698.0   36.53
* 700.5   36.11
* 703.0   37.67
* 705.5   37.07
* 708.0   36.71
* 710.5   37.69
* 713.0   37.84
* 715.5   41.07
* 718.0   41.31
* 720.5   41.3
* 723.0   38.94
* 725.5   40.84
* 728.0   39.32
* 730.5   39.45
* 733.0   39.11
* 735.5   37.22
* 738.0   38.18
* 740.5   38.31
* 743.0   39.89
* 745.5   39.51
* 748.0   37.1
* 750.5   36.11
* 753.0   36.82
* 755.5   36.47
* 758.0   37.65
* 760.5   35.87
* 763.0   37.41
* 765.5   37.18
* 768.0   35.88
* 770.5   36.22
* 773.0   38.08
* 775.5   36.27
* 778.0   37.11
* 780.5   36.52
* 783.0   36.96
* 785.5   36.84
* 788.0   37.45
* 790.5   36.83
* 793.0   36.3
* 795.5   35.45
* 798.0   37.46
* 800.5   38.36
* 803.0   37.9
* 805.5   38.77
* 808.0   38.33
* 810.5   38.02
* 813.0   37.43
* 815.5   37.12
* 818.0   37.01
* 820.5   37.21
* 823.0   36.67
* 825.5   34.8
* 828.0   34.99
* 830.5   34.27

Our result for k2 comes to 0.0280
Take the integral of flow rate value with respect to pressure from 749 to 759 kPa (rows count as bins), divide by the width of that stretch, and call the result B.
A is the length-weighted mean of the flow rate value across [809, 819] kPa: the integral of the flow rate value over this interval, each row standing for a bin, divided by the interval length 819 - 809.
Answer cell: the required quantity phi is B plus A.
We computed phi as 74.2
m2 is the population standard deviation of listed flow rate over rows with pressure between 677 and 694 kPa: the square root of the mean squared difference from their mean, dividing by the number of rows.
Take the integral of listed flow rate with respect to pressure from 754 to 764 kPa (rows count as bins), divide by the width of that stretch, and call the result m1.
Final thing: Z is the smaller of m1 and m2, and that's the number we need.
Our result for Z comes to 0.72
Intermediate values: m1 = 36.8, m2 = 0.7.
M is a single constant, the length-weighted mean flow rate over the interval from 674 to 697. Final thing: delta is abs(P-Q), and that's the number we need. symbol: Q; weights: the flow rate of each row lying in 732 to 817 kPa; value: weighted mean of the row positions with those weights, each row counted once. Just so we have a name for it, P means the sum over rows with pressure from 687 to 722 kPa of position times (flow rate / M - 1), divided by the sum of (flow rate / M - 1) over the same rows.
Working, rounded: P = 715.4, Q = 774.2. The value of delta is 58.7 kPa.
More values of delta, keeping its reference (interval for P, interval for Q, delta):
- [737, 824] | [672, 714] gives 85.4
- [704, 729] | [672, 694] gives 36.3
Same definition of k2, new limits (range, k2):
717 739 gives 0.0254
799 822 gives 0.0264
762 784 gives 0.0271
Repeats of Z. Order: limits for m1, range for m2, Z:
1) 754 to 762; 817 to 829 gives 1.03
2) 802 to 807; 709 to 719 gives 1.72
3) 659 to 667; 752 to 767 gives 0.60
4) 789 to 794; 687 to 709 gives 0.86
